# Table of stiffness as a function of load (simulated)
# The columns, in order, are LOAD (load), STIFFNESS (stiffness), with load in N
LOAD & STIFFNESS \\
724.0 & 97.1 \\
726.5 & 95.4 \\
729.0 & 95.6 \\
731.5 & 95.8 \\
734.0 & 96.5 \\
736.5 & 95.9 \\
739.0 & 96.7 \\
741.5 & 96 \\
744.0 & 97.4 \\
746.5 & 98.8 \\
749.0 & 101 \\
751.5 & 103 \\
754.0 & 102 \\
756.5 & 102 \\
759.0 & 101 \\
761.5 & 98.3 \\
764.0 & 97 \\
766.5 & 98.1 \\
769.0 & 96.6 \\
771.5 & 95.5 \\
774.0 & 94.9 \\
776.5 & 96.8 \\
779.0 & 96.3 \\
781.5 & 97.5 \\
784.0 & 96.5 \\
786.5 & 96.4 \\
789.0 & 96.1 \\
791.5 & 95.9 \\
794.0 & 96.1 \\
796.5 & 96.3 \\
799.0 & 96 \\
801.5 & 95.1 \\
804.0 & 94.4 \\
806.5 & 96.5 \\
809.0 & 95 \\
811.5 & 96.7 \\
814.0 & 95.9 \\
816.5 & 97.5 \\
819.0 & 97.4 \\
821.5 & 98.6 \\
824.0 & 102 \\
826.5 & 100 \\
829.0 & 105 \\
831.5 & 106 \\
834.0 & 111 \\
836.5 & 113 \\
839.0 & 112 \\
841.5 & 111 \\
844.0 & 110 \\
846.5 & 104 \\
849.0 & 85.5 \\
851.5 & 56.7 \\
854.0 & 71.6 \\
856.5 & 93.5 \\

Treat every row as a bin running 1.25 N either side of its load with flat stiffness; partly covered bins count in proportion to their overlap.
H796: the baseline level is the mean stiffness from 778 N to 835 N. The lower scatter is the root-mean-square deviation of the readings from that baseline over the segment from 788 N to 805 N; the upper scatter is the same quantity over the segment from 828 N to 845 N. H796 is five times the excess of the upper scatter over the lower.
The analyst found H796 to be 47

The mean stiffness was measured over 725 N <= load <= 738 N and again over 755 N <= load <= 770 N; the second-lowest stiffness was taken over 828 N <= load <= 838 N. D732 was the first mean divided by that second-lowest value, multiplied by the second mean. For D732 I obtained 89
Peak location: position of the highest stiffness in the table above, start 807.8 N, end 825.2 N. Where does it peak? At 824.0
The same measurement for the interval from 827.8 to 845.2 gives 836.5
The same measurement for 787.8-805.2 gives 796.5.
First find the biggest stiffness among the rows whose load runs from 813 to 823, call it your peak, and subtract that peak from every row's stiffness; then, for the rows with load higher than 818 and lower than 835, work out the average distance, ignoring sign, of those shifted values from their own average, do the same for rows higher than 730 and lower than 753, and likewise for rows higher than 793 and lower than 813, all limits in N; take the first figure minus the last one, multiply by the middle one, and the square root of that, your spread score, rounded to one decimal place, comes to 2.5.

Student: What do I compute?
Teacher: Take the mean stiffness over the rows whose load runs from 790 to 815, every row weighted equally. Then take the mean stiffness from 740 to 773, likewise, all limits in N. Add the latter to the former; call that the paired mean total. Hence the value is 195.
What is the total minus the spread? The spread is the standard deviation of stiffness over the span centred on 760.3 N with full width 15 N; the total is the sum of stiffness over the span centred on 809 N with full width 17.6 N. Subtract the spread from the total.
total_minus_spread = 669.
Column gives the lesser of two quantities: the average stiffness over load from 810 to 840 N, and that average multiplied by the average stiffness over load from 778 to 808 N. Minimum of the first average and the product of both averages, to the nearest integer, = 103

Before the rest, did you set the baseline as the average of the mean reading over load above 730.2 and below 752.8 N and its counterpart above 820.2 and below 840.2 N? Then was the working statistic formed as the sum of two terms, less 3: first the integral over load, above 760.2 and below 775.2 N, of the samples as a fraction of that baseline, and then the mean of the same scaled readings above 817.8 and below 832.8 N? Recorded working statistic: 12.2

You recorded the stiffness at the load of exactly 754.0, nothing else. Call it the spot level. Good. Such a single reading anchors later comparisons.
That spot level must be 102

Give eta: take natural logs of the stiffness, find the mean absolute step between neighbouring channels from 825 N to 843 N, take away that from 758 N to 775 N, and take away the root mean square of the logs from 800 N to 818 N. -4.55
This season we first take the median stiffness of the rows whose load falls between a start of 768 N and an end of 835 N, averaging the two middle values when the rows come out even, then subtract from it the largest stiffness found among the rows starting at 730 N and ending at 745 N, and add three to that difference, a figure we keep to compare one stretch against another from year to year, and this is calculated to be 2.1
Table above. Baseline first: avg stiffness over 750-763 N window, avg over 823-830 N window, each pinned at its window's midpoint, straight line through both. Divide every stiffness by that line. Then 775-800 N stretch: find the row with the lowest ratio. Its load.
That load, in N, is 799.0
